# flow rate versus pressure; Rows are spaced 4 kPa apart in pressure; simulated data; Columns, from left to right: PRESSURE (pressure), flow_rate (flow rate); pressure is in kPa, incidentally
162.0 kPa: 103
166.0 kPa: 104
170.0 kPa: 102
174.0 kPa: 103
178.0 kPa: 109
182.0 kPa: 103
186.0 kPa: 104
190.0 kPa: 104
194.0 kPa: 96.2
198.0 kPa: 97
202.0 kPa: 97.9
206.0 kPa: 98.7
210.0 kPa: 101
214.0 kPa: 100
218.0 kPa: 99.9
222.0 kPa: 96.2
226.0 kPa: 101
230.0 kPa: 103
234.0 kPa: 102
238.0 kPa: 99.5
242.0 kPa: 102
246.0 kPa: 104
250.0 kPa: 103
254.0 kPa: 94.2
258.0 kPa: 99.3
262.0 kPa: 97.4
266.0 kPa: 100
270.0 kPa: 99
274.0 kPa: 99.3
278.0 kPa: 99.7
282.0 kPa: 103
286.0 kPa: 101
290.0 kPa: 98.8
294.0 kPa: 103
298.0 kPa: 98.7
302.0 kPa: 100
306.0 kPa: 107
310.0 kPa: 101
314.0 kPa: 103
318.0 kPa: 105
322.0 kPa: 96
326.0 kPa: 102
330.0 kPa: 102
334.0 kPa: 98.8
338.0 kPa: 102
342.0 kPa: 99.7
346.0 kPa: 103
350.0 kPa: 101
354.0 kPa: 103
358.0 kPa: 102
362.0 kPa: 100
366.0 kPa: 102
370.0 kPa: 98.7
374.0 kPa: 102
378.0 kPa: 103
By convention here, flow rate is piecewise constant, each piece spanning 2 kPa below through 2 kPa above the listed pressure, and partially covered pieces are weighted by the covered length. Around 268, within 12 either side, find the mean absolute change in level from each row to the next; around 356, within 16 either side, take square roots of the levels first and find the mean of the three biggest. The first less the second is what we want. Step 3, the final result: -8.9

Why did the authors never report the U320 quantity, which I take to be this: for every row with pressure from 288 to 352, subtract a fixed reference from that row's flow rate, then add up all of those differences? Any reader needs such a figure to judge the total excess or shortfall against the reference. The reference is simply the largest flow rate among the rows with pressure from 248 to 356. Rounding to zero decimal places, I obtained -91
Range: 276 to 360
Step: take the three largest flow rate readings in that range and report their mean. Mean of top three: 105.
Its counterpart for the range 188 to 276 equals 104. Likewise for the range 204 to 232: 102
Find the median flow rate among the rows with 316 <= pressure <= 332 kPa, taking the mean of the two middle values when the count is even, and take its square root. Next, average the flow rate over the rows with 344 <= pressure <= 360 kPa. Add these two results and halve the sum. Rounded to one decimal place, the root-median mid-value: 56.2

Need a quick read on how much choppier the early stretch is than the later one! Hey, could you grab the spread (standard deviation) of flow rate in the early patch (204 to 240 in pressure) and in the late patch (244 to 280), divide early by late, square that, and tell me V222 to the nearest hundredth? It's 0.48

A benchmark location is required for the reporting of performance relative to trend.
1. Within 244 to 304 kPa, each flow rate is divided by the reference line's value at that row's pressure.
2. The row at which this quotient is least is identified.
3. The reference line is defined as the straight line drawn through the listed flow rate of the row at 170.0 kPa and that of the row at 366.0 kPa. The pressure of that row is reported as 254.0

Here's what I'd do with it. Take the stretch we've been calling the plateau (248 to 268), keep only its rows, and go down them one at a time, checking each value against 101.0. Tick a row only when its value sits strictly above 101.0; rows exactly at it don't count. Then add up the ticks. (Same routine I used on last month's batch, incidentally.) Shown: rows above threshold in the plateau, 1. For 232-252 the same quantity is 4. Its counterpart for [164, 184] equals 5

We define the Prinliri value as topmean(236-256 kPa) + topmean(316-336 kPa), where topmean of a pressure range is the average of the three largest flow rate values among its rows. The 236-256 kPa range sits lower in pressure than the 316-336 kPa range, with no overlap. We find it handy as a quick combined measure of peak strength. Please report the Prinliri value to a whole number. 206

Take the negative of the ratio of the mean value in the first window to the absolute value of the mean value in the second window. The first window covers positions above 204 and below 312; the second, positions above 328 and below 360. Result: -0.990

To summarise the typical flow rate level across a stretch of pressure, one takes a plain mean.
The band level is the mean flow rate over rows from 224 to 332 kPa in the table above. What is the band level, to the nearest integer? 101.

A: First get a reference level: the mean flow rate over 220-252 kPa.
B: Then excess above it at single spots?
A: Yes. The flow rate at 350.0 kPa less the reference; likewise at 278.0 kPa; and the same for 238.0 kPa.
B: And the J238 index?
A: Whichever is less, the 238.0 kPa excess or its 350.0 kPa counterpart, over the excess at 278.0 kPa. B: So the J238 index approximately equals 1.1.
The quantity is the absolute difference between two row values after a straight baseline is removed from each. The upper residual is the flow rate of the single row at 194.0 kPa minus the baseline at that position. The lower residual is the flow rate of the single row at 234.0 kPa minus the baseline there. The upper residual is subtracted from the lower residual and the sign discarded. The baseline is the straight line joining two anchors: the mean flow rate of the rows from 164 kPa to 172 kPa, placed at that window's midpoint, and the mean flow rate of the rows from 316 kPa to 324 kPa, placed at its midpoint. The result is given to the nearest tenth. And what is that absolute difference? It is 6.5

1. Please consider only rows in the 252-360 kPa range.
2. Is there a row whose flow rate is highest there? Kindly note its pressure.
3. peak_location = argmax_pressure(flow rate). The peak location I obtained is 306.0 kPa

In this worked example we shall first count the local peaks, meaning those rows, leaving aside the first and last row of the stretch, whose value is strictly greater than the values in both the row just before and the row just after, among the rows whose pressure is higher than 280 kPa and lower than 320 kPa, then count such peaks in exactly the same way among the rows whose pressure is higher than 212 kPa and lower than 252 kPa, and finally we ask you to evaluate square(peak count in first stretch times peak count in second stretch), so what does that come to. 16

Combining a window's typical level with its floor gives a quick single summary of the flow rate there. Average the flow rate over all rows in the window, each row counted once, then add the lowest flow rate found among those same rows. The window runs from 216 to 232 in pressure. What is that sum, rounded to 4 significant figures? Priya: 196.2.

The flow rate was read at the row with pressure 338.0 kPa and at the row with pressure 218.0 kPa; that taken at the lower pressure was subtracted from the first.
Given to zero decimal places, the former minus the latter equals 2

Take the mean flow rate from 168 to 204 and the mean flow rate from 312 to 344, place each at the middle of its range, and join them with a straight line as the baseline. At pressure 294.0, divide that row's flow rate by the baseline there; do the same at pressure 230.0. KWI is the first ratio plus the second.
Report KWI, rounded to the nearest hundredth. 2.03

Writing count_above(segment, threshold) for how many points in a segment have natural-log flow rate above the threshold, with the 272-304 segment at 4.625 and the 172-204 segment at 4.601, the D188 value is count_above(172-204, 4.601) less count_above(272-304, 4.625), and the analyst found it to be 3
